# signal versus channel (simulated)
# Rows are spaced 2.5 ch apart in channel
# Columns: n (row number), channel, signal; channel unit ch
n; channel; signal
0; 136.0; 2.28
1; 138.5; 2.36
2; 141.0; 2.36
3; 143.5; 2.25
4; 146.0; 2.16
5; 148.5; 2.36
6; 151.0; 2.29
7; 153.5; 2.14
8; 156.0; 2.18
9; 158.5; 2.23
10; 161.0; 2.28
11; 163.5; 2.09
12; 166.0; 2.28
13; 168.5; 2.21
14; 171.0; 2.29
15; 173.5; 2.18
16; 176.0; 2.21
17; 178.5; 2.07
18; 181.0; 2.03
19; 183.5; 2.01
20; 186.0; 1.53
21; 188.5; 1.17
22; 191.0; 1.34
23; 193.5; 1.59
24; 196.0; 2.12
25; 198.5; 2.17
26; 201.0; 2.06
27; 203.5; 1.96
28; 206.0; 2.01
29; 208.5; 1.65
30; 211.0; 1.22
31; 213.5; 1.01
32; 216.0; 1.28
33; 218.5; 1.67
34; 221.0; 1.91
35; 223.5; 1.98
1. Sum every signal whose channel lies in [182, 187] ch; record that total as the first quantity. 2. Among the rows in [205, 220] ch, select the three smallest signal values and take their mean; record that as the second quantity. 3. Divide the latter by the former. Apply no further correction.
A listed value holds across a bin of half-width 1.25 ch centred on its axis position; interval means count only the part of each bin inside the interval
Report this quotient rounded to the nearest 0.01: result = 0.33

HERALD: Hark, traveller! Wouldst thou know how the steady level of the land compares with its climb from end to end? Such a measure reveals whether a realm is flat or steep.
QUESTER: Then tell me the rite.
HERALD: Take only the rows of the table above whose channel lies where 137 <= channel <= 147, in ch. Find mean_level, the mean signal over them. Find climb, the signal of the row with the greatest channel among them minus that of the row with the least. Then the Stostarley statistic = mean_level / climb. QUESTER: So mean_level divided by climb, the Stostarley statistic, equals -11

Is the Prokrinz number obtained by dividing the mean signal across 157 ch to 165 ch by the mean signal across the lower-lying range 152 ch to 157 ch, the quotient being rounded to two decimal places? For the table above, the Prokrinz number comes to 1.02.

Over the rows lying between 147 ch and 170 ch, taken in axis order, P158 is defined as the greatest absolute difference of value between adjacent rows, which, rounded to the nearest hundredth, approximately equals 0.19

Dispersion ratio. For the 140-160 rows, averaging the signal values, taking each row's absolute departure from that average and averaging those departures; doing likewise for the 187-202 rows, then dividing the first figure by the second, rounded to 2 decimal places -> 0.18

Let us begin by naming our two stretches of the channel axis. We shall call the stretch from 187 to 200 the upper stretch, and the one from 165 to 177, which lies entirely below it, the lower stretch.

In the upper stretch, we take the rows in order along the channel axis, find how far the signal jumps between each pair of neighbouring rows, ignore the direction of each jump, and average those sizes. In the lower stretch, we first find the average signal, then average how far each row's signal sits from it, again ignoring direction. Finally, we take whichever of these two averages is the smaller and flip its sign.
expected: -0.041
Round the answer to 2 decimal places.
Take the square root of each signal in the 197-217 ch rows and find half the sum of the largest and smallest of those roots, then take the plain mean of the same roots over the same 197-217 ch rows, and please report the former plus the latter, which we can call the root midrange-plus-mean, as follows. 2.52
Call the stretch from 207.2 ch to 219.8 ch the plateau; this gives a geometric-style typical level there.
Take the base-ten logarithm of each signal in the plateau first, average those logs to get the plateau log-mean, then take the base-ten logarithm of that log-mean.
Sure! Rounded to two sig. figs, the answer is -0.89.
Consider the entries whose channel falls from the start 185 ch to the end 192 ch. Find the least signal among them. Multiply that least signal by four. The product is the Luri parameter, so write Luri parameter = 5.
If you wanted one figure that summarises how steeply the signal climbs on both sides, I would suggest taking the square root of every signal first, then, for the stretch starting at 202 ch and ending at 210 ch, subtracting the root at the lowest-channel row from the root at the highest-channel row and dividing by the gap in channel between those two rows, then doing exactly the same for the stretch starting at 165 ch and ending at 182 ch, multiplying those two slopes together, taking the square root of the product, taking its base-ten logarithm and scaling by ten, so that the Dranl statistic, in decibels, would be -19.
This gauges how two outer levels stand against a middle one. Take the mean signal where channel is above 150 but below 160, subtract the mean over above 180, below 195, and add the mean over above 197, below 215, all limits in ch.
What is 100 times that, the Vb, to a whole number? 232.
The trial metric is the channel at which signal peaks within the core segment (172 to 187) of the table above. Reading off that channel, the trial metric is 176.0 ch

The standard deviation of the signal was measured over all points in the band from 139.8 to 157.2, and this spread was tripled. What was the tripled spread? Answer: 0.3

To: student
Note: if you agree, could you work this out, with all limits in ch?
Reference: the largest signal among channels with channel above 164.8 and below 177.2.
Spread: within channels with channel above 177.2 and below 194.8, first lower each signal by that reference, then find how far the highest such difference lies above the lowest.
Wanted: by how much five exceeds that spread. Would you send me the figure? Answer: 4.1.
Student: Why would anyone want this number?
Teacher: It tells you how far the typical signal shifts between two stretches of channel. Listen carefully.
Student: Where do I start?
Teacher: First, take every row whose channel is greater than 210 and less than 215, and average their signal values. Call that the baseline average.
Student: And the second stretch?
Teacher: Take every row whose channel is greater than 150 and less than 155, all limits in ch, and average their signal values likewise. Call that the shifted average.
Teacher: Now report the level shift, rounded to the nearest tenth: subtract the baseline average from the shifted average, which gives 1.1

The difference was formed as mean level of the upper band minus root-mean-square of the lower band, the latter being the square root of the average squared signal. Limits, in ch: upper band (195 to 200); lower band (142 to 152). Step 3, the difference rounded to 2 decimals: -0.12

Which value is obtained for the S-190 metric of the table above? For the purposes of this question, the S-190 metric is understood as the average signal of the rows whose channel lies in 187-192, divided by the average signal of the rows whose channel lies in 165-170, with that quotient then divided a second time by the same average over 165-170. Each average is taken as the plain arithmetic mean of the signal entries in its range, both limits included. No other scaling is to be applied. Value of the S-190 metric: 0.25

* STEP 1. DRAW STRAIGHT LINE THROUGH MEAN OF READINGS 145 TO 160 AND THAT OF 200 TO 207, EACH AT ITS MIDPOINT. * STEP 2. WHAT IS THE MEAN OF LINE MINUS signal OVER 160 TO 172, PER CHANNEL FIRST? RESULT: -0.06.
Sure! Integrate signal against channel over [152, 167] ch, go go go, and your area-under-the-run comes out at 33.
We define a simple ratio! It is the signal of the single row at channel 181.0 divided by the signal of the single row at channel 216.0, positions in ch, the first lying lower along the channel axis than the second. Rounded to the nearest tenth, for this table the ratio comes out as 1.6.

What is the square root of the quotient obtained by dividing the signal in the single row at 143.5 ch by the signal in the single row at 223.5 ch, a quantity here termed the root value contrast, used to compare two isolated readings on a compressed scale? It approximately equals 1.1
